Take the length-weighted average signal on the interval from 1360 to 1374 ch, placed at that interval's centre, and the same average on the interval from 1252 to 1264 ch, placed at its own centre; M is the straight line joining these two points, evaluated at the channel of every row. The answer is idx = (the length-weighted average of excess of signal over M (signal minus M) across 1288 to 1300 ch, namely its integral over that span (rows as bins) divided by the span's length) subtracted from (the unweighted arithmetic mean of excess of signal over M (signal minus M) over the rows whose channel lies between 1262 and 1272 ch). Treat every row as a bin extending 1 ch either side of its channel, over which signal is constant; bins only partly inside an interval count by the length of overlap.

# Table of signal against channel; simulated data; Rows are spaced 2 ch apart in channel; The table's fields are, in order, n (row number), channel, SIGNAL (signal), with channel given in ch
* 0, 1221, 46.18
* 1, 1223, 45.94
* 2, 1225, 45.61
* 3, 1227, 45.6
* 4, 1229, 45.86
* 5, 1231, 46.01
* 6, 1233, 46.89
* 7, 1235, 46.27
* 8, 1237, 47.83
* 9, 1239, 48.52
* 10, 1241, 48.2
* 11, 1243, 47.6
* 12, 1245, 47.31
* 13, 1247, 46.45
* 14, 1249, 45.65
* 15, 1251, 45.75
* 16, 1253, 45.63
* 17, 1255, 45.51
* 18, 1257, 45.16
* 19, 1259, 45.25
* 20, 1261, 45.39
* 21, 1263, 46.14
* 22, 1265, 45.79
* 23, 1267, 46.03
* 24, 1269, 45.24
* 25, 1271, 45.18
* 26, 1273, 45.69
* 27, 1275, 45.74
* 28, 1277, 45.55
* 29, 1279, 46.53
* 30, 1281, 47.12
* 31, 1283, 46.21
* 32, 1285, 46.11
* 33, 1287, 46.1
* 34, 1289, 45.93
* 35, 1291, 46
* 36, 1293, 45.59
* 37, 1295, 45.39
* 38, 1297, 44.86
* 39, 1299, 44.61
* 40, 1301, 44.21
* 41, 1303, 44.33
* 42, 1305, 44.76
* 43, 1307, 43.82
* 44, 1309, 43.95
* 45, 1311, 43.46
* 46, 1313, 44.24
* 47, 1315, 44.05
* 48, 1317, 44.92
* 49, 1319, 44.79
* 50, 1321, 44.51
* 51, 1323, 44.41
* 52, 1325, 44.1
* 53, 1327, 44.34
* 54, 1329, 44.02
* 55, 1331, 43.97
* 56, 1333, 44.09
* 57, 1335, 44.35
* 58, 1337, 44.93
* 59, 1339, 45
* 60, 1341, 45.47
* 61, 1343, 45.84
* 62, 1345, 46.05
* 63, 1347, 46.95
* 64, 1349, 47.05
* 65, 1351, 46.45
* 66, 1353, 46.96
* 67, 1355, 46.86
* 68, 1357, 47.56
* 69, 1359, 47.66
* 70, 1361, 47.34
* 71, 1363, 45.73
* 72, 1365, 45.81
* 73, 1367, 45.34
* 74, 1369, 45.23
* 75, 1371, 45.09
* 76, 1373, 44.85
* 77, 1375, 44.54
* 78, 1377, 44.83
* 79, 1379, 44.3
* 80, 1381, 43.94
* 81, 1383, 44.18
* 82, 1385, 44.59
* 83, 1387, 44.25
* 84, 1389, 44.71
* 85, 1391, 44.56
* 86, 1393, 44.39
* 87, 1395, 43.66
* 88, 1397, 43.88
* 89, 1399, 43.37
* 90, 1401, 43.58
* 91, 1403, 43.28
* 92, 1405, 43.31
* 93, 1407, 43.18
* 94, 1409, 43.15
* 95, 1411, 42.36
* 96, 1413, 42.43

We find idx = 0.3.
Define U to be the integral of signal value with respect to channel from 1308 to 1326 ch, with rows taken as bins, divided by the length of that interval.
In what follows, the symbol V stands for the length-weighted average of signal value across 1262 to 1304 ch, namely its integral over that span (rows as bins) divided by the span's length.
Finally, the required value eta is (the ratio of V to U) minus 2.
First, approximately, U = 44.3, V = 45.6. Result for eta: -0.97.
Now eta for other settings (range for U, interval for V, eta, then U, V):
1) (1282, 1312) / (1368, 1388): -1.01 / 45.0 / 44.6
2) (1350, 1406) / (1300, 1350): -1.01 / 45.0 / 44.7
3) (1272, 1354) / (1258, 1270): -0.99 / 45.2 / 45.6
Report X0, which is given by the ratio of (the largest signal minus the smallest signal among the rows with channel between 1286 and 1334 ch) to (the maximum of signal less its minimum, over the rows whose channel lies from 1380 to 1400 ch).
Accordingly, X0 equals 2.0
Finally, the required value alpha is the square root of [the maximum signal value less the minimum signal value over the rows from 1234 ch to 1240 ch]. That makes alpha 1.5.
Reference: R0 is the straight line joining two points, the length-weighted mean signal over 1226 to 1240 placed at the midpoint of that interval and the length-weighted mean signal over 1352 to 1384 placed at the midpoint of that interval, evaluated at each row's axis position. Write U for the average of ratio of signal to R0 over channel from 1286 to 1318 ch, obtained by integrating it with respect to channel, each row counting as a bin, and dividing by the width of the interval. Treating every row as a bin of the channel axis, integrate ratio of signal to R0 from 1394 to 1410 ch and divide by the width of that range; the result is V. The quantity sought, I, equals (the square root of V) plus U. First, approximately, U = 0.970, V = 0.957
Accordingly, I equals 1.95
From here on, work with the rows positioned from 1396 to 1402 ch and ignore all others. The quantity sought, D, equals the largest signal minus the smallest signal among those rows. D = 0.51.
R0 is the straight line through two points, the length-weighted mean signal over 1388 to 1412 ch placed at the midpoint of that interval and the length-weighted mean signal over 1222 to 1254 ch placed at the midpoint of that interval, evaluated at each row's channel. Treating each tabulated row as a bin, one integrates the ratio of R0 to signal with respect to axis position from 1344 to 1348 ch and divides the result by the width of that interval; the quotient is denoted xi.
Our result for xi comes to 0.96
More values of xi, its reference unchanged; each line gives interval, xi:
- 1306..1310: 1.03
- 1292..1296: 1.00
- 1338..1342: 0.99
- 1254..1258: 1.02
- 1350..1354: 0.95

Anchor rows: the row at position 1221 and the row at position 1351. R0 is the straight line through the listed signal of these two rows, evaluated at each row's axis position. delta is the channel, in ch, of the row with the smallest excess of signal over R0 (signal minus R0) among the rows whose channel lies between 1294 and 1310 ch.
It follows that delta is 1307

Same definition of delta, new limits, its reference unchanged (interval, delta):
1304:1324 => 1311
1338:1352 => 1339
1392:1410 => 1409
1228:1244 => 1229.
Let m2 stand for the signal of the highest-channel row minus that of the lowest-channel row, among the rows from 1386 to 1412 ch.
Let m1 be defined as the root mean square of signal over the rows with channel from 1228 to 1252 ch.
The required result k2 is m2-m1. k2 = -48.8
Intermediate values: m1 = 46.9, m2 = -1.9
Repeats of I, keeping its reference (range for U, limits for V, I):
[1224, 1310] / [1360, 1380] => 1.98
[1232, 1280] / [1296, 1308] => 1.97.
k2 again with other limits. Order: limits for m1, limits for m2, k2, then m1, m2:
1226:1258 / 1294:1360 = -44.3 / 46.5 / 2.3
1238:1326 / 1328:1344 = -43.7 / 45.5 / 1.8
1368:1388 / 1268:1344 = -44.0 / 44.6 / 0.6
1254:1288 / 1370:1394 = -46.5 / 45.8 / -0.7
